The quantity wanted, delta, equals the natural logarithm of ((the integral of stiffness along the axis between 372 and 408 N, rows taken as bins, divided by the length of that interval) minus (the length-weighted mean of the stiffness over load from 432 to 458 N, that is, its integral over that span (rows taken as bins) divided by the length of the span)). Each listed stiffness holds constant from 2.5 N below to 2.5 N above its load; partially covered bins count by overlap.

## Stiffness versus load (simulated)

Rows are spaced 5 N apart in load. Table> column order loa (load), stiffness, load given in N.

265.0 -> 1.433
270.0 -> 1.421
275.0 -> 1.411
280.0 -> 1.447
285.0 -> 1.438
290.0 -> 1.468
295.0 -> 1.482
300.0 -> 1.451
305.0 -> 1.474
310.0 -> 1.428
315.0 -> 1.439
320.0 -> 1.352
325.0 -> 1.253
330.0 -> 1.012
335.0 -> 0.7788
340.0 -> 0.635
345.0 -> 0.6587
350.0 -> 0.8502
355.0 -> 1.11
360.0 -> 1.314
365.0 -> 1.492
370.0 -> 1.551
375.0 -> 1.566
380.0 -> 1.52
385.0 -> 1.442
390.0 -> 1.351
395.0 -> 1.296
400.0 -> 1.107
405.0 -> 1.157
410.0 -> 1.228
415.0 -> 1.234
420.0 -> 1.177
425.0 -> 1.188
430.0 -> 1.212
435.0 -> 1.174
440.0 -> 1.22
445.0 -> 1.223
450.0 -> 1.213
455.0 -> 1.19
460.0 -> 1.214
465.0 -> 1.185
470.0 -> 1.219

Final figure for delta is -1.93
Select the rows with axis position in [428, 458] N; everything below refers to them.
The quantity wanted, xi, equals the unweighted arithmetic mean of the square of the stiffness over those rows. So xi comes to 1.45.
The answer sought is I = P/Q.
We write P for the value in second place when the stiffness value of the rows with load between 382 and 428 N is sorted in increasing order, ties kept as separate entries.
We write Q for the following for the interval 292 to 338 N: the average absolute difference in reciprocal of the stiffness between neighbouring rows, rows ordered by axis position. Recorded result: 14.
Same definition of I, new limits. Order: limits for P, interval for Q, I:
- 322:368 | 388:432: 16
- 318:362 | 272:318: 55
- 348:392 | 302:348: 9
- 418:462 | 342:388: 10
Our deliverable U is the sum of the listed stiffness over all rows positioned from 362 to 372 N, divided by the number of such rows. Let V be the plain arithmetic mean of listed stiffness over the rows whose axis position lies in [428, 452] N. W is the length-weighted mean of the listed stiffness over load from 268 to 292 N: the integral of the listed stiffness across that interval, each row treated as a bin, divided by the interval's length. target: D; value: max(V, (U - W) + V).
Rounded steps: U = 1.52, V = 1.21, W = 1.44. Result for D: 1.29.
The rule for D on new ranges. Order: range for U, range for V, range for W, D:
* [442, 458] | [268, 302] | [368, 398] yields 1.45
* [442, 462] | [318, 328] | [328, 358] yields 1.67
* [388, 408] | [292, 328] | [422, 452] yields 1.43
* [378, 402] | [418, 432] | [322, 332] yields 1.39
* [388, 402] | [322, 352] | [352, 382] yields 0.86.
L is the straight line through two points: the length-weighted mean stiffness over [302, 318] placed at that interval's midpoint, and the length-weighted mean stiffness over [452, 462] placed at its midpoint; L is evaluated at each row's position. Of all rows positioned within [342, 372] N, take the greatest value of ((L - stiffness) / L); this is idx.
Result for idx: 0.52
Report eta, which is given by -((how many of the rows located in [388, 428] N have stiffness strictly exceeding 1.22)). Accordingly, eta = -4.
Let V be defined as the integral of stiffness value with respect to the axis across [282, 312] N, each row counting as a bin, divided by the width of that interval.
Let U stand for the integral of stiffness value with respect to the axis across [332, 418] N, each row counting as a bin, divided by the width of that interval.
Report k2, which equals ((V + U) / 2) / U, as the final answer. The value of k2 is 1.11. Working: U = 1.19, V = 1.46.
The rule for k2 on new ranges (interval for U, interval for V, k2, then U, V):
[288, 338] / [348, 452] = 0.99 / 1.31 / 1.27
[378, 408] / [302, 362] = 0.92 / 1.31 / 1.11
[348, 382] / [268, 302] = 1.04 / 1.35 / 1.45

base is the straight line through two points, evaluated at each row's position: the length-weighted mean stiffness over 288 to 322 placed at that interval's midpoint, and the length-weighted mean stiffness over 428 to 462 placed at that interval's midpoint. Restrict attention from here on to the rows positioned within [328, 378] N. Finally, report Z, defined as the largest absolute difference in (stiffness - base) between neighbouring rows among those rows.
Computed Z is 0.268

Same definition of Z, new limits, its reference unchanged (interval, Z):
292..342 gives 0.233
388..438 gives 0.181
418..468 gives 0.054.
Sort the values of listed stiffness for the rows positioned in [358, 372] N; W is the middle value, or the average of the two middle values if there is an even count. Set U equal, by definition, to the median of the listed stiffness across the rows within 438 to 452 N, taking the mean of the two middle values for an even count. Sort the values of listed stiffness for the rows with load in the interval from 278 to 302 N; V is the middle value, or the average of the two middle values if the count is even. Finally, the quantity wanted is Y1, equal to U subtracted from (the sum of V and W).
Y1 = 1.7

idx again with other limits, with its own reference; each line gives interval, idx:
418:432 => 0.07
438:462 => 0.01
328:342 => 0.54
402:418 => 0.10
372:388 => -0.09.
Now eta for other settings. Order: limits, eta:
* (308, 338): -4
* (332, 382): -5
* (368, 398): -6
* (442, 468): -1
